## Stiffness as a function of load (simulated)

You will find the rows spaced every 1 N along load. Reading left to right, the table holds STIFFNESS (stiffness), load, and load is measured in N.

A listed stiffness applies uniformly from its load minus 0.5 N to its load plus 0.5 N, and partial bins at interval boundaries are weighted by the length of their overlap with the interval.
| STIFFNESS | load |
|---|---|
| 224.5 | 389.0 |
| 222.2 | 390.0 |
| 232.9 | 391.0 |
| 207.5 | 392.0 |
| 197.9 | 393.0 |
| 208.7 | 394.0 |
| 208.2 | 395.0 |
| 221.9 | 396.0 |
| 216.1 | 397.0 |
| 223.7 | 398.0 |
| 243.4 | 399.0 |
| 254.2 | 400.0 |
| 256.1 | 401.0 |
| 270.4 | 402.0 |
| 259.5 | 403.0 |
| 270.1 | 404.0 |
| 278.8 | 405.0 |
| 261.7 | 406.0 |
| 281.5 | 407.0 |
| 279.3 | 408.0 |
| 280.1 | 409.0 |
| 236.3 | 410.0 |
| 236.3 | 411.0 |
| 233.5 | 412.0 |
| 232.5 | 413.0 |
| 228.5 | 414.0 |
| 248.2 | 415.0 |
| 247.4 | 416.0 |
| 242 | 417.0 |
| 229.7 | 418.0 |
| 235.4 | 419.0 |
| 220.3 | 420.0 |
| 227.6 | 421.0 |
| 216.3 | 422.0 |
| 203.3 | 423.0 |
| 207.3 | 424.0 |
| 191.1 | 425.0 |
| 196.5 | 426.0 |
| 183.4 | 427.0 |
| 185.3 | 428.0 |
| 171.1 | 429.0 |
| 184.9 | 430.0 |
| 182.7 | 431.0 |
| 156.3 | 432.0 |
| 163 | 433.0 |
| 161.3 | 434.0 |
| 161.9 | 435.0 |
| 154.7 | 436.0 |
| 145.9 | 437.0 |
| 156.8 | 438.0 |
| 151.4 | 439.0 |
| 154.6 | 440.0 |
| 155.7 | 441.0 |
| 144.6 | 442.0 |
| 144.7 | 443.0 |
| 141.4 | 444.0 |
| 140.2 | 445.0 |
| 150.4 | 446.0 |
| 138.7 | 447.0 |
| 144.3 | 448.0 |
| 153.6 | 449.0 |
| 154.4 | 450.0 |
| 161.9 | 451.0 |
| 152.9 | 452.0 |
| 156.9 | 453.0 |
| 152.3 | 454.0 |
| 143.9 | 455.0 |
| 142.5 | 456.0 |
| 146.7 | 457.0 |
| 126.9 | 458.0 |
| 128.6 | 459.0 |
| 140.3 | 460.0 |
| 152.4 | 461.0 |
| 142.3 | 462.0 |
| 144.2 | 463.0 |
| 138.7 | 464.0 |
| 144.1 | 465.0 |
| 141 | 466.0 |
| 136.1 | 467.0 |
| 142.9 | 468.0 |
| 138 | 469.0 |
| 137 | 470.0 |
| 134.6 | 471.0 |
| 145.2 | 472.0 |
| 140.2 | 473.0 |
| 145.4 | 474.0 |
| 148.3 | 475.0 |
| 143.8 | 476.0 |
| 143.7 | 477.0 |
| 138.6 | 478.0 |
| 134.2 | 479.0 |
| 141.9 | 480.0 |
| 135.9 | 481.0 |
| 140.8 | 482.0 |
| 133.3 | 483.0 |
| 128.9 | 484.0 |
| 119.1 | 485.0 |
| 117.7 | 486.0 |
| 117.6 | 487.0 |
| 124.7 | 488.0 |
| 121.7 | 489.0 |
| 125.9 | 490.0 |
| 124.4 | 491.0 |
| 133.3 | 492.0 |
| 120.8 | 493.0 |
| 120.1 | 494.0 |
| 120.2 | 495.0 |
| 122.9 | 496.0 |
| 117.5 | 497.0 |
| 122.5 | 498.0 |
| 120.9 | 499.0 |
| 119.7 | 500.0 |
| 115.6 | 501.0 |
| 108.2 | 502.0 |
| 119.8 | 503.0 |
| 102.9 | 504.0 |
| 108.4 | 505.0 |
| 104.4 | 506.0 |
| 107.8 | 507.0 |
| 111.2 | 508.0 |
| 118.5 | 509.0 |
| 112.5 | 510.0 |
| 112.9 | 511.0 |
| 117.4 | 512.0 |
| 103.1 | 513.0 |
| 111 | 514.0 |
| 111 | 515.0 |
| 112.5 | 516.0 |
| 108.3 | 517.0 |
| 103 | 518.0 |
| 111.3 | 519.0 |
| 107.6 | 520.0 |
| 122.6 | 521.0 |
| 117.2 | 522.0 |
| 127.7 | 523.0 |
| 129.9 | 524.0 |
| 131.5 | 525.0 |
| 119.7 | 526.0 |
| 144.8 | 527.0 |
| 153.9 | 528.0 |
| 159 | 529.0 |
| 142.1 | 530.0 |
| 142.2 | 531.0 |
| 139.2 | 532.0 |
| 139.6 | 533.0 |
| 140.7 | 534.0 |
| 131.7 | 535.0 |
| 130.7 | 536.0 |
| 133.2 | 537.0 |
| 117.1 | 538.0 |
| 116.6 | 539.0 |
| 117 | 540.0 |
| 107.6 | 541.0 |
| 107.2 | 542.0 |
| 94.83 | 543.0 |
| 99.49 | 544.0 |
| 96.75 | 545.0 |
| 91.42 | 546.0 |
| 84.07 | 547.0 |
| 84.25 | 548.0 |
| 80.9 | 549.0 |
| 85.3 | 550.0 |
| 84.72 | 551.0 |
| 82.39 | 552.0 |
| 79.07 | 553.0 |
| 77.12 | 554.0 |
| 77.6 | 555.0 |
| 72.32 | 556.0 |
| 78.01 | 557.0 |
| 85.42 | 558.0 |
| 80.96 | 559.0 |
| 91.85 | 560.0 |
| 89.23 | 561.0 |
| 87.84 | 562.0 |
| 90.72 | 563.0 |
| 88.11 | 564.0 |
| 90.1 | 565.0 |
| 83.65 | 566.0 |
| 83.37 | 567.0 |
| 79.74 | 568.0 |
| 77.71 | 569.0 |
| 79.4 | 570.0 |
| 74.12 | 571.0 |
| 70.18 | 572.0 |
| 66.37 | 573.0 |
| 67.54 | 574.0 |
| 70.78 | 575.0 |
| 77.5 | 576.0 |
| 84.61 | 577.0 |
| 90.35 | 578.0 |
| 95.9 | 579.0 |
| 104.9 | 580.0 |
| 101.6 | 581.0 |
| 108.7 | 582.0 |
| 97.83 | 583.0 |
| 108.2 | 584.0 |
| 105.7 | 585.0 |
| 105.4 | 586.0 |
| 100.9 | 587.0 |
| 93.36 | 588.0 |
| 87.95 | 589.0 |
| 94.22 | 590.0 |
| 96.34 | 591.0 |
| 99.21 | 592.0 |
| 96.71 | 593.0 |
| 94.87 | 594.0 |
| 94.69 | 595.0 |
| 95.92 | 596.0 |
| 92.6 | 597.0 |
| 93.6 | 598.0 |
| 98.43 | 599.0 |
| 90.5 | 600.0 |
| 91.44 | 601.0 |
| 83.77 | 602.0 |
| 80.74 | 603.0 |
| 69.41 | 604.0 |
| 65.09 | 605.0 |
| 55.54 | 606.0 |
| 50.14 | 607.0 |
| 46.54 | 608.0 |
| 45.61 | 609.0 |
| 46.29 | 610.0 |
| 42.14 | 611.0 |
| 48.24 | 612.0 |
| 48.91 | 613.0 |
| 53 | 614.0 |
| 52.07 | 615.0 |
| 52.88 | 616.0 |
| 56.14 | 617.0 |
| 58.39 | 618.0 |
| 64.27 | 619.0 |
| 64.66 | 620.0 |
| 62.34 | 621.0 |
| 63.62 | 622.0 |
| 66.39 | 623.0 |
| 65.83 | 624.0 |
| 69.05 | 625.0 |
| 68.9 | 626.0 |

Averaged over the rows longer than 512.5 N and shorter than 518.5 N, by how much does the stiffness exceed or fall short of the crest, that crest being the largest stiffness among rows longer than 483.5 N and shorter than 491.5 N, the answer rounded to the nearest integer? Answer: -21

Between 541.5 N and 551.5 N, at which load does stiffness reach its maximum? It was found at 542.0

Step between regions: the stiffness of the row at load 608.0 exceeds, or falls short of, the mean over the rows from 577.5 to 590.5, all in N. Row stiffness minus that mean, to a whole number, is -53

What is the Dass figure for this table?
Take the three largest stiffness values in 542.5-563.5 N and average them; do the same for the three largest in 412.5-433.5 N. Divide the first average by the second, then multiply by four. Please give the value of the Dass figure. 1.6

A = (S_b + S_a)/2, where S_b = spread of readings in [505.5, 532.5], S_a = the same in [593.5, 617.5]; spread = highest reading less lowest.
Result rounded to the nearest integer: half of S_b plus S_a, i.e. 56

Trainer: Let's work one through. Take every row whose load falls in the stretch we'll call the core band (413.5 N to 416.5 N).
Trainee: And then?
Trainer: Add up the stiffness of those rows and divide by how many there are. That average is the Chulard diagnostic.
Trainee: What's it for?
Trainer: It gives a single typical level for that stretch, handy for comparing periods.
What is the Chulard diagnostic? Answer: 241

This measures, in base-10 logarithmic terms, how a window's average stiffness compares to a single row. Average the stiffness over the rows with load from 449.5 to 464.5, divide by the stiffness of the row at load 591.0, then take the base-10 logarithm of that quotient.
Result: 0.18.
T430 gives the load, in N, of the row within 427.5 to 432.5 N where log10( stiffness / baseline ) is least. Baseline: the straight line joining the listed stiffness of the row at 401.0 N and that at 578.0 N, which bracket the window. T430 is 432.0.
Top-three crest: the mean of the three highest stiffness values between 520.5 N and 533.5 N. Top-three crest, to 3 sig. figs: 153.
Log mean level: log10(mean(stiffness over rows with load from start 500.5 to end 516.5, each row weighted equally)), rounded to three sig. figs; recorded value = 2.05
